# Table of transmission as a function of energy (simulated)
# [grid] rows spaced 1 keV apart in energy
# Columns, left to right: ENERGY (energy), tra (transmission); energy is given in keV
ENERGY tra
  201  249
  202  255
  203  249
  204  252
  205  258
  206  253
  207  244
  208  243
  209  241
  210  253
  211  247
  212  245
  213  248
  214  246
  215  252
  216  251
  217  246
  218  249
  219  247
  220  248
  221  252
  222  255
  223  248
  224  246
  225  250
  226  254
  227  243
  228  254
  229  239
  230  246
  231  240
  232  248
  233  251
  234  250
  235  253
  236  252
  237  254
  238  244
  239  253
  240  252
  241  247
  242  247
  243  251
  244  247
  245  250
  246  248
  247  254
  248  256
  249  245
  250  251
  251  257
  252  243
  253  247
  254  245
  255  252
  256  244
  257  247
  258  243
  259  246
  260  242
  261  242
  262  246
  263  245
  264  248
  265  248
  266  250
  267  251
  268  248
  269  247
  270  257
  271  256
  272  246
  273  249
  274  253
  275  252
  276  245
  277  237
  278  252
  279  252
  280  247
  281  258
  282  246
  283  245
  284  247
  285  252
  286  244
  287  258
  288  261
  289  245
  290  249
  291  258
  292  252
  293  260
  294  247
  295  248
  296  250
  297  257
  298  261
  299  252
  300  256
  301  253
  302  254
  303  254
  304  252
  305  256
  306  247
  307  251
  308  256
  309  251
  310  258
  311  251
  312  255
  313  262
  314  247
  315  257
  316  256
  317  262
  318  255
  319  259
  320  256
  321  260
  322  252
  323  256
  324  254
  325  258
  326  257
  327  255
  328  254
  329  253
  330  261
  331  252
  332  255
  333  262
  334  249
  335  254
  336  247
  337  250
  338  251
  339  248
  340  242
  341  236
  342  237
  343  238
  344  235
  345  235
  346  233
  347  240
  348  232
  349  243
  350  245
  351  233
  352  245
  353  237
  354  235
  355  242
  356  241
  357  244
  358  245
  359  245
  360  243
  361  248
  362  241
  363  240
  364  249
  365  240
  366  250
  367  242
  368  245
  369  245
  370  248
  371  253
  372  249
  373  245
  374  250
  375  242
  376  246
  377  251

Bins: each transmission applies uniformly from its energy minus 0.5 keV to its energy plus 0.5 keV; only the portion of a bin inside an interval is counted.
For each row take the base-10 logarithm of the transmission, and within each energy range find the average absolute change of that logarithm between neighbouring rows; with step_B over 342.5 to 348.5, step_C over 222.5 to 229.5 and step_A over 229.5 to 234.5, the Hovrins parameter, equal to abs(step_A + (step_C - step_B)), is 0.0143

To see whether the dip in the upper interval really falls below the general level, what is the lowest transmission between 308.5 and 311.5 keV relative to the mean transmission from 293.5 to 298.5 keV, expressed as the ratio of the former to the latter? 0.994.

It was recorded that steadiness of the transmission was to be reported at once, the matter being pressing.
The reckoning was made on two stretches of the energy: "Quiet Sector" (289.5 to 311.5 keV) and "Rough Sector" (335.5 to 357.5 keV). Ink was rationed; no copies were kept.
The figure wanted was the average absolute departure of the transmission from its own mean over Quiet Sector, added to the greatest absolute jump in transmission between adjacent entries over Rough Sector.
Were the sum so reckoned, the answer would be 15.3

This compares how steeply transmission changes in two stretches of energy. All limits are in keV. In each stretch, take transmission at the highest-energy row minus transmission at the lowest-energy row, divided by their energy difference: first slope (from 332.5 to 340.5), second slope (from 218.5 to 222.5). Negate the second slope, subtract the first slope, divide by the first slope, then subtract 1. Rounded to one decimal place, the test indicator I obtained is -1.1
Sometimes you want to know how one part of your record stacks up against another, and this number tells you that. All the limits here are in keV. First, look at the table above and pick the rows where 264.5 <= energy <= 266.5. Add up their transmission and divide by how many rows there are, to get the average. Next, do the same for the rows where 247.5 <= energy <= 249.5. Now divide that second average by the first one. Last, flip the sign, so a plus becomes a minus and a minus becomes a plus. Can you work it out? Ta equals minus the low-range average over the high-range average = -1.01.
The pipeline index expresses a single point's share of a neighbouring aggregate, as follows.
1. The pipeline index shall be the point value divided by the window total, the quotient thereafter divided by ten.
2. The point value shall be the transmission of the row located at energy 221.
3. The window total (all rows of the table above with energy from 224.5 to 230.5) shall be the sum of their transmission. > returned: 0.0170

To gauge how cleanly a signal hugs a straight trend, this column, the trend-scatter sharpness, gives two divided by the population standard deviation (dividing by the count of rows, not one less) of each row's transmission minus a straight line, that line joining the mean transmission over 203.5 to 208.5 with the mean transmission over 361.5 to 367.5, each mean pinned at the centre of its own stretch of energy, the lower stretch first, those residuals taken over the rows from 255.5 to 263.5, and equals 1.1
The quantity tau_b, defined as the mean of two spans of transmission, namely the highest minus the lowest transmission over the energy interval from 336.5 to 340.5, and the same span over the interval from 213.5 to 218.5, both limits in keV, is 7.5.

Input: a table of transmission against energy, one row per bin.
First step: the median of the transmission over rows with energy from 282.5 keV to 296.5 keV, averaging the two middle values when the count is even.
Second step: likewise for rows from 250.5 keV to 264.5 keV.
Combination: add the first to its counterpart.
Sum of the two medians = 495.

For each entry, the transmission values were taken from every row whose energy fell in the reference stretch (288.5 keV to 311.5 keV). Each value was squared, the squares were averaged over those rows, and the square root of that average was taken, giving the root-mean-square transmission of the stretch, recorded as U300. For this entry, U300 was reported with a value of 253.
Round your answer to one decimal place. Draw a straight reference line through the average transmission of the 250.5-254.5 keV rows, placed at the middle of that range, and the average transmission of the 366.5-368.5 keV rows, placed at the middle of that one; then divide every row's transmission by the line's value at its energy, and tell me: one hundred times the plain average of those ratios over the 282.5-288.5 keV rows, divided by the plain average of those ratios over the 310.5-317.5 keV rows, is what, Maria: 97.8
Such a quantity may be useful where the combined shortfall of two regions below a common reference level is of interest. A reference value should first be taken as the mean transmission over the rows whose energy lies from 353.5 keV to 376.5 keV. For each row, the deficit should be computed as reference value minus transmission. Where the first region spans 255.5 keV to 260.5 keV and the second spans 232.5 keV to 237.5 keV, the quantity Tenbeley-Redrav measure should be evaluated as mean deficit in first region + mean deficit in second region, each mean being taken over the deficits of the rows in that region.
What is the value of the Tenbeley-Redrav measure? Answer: -7.0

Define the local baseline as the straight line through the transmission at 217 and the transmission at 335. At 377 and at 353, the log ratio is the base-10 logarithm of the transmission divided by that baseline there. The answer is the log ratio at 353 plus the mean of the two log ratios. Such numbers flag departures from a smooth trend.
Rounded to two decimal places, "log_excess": -0.05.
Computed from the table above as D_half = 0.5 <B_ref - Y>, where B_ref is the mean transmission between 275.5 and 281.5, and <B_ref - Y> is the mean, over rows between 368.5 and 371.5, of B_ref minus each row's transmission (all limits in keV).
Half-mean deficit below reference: -0.1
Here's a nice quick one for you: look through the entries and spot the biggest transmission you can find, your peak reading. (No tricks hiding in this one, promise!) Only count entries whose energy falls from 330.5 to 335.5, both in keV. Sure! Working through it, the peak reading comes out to 262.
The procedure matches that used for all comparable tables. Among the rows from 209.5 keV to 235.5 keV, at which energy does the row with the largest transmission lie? 222 keV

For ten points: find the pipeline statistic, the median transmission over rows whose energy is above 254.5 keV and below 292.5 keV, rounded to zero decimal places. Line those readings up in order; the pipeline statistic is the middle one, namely 248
